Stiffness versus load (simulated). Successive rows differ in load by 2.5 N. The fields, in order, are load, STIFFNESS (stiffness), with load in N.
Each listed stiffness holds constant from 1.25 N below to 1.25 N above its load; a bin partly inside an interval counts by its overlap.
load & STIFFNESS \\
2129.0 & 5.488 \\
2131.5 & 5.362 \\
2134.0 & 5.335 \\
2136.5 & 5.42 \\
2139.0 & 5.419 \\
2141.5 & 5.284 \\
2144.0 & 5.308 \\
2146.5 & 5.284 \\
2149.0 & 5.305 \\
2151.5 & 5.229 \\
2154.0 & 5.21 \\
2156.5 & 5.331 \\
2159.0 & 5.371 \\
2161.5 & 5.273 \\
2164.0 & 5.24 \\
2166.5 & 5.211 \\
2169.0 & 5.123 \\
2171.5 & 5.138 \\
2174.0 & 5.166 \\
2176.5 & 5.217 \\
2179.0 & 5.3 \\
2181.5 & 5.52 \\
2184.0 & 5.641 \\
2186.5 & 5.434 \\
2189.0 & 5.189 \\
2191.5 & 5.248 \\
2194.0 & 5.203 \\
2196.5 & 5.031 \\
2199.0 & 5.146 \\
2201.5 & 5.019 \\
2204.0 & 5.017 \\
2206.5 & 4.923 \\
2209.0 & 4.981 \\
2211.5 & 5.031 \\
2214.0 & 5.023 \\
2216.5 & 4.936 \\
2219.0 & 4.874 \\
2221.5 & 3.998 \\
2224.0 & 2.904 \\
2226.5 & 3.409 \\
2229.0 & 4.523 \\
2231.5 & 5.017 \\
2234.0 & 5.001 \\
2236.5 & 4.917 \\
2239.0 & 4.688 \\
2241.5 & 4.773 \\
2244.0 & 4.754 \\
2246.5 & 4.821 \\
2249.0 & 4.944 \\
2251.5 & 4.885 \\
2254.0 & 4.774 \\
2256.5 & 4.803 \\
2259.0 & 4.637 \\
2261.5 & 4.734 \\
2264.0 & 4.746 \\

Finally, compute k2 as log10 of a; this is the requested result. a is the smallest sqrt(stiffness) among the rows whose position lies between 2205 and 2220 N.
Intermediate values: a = 2.21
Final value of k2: 0.344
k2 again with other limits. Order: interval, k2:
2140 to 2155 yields 0.358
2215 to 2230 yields 0.231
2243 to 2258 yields 0.339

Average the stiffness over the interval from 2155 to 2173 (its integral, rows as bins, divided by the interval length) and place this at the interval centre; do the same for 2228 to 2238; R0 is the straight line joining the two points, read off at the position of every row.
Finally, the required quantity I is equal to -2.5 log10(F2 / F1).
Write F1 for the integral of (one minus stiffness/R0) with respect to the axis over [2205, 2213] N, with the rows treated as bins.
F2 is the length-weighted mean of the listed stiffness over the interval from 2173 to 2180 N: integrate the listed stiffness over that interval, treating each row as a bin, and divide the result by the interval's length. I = -5.7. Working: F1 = 0.027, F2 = 5.2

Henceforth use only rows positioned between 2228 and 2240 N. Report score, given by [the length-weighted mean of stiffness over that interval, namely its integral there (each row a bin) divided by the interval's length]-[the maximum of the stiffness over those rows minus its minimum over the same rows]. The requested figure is 4.3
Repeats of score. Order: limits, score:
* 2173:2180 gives 5.1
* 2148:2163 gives 5.1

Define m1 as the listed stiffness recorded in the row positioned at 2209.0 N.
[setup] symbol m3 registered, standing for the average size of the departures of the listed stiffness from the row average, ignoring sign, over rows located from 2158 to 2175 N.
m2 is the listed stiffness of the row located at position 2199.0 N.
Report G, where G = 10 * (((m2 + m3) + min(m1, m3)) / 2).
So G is 26.4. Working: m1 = 4.981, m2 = 5.146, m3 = 0.066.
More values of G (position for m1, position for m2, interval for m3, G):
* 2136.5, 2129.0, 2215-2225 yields 34.7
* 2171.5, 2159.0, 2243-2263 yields 27.5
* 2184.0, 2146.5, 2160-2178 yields 26.9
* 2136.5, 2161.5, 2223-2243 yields 32.6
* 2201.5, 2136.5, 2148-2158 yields 27.6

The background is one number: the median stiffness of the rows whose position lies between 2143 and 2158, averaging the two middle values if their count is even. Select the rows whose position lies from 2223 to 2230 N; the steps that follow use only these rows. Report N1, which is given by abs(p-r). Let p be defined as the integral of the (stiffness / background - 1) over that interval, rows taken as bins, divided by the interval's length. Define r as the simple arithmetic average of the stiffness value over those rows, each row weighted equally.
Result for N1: 3.9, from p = -0.32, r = 3.61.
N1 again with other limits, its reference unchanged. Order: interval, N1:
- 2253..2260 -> 4.8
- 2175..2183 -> 5.3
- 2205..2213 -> 5.0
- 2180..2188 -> 5.5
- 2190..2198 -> 5.2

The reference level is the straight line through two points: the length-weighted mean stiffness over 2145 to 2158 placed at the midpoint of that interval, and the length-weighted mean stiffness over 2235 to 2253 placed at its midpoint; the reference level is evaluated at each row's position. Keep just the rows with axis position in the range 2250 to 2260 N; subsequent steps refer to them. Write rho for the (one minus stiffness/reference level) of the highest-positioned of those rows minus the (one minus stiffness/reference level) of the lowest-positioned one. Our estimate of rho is 0.044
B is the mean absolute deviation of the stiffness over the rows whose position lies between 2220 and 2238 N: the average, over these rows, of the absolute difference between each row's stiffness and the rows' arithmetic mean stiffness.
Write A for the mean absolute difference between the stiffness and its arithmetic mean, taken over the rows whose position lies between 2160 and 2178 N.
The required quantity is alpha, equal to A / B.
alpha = 0.1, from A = 0.046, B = 0.699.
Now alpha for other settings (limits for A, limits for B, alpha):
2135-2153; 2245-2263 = 0.8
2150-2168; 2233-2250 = 0.5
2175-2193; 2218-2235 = 0.2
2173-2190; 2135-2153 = 2.7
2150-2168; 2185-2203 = 0.5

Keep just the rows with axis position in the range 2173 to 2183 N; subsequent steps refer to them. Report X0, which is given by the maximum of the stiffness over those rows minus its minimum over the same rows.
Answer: 0.35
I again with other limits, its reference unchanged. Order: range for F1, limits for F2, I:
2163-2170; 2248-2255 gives -5.1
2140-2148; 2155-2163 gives -4.6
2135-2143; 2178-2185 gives -7.7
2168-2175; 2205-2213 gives -4.5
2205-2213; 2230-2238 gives -5.7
